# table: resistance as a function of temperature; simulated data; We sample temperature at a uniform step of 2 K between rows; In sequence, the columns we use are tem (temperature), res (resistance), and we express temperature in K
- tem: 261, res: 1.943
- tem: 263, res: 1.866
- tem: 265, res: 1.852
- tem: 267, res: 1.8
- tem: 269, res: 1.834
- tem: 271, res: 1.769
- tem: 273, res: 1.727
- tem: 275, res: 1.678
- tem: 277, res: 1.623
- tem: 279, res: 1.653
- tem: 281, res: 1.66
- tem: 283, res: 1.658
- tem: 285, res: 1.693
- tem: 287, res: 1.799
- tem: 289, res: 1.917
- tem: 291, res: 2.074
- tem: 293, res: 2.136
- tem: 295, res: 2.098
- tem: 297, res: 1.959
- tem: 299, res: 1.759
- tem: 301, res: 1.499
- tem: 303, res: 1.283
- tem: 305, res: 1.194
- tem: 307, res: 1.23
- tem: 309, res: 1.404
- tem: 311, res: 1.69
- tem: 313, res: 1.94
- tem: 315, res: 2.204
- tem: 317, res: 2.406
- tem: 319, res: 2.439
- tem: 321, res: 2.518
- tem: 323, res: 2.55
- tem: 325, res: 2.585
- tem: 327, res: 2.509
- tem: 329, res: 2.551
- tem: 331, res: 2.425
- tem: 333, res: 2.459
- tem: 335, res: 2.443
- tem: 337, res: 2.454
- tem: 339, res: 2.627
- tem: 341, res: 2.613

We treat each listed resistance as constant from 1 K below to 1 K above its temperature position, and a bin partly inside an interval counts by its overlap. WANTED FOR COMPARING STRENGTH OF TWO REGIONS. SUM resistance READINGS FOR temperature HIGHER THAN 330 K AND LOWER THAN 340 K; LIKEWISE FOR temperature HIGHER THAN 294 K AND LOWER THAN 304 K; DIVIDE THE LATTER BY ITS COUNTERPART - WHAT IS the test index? 0.69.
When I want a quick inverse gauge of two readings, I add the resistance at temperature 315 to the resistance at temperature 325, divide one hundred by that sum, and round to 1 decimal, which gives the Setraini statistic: 20.9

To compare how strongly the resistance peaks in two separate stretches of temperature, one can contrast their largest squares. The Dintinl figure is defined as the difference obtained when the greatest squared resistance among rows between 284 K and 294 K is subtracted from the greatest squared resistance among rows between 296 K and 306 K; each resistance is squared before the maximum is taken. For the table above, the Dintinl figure -1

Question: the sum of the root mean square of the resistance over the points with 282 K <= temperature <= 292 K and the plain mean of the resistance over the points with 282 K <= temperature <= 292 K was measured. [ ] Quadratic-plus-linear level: 3.66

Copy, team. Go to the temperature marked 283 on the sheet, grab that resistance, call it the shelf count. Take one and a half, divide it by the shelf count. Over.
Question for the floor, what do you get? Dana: 0.90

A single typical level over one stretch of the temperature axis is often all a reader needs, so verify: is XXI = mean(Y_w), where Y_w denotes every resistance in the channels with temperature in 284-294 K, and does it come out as 1.92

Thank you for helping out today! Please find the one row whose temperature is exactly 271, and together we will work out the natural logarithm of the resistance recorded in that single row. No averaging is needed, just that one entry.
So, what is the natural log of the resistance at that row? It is 0.6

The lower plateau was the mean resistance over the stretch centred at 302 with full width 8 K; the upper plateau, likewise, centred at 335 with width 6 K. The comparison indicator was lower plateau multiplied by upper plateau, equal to 3.5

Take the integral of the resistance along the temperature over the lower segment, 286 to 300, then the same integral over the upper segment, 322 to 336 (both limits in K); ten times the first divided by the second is 7.8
